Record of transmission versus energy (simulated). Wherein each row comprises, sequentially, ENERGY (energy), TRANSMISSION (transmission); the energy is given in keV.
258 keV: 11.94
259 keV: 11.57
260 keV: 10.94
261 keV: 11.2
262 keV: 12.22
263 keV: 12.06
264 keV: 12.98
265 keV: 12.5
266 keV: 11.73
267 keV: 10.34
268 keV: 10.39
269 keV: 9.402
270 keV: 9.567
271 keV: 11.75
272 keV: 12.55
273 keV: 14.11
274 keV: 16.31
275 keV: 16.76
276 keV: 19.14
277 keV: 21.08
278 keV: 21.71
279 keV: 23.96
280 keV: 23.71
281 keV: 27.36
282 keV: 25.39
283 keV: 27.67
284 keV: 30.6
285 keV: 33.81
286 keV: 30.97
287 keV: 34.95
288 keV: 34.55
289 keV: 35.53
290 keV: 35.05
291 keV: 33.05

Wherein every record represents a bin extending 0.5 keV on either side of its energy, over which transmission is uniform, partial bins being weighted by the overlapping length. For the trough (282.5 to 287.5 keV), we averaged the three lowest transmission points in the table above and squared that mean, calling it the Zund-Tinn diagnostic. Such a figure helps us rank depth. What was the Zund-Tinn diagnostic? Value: 885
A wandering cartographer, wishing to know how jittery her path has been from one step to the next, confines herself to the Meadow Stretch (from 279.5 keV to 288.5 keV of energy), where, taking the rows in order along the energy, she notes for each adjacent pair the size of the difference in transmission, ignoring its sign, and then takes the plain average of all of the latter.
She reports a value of 2.7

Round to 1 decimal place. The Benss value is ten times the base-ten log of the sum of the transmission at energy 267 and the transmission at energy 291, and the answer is 16.4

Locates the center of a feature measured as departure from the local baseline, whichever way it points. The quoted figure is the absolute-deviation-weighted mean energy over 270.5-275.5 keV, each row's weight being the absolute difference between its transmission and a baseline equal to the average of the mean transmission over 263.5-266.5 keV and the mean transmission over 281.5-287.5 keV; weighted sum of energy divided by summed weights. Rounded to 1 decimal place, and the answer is 272.6 keV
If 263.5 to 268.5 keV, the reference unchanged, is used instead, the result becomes 266.1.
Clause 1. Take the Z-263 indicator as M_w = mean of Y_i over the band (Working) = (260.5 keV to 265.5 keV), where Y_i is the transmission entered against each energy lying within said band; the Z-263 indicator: 12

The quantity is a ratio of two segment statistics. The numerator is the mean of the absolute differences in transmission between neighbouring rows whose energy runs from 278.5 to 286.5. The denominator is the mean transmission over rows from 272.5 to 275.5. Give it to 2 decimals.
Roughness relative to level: 0.16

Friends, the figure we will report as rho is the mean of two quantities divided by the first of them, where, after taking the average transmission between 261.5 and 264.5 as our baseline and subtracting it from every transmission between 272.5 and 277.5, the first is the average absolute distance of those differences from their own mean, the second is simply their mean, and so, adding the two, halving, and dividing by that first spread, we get 1.7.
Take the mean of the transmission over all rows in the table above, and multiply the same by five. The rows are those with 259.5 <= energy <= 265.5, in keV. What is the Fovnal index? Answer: 60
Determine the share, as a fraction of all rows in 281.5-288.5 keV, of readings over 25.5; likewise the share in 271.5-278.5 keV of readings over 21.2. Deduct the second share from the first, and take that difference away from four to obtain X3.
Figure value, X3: 3.29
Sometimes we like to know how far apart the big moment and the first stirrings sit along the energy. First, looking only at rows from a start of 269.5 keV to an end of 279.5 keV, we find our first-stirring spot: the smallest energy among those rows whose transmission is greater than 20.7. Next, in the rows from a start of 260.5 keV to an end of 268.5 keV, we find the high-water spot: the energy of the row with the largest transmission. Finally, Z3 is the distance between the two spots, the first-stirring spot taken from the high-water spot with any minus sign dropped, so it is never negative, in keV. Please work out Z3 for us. 13 keV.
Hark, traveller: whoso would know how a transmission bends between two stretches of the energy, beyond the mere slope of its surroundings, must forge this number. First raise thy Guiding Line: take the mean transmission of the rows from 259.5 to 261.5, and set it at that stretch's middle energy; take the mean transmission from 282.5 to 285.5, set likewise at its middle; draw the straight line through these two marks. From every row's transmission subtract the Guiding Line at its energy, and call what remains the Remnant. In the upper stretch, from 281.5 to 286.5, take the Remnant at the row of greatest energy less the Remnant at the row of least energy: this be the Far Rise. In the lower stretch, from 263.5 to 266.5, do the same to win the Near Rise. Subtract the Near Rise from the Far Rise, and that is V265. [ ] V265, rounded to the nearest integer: 5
